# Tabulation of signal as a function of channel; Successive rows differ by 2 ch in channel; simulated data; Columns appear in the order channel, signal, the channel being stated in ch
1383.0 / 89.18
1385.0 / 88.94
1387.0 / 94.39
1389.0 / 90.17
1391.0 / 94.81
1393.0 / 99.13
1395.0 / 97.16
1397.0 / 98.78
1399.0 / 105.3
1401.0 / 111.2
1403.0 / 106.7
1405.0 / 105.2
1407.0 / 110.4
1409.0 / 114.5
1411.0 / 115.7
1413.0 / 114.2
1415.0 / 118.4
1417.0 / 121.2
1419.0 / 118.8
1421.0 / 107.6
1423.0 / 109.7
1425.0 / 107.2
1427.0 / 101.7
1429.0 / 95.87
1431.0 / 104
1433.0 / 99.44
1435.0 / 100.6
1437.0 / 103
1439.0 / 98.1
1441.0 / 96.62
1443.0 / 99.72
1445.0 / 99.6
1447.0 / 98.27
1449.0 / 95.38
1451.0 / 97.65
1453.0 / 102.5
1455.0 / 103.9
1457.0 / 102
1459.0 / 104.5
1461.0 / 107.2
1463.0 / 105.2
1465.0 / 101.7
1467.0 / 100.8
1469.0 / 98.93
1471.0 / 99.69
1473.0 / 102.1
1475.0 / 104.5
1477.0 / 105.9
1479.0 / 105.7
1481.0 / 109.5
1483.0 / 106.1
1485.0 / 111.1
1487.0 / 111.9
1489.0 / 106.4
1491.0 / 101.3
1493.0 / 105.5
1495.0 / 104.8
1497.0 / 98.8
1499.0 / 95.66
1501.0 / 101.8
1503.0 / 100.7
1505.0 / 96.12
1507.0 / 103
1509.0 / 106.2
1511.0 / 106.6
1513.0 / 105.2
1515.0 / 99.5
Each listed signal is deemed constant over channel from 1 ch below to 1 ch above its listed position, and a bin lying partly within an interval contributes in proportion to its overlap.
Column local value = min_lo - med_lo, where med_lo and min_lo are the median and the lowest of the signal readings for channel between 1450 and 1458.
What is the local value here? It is -4.6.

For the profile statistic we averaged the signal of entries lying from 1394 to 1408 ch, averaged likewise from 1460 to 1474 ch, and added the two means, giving 207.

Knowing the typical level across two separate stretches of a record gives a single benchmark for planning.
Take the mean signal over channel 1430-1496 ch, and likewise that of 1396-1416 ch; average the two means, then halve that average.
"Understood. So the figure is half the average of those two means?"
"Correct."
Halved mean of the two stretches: 53.2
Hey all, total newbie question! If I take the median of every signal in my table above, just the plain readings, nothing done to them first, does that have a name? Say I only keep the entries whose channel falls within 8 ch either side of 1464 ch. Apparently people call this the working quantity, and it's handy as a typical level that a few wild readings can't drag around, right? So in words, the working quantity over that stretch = 102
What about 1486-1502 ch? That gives 103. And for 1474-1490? 106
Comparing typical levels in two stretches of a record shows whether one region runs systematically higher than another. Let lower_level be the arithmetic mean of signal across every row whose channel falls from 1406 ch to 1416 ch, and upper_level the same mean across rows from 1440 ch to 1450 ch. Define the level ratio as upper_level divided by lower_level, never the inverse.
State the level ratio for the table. 0.85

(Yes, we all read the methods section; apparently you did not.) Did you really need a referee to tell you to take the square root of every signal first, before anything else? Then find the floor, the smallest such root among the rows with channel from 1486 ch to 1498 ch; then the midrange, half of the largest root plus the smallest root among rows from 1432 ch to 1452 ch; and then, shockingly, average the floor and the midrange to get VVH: 9.9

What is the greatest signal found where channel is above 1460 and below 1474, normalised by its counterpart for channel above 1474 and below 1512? 0.96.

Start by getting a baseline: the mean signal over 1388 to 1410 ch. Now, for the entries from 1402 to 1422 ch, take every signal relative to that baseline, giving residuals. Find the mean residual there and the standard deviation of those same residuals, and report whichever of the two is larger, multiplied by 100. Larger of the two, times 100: 1024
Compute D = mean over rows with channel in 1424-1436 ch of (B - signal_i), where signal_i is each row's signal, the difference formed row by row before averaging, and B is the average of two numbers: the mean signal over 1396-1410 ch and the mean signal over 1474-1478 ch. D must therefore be 5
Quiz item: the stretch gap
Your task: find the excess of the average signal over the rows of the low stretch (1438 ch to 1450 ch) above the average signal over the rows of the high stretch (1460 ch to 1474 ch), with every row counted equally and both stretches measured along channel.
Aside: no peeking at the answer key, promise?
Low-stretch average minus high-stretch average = -4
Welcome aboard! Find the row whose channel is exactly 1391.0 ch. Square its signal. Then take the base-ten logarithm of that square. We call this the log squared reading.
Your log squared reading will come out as 3.95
